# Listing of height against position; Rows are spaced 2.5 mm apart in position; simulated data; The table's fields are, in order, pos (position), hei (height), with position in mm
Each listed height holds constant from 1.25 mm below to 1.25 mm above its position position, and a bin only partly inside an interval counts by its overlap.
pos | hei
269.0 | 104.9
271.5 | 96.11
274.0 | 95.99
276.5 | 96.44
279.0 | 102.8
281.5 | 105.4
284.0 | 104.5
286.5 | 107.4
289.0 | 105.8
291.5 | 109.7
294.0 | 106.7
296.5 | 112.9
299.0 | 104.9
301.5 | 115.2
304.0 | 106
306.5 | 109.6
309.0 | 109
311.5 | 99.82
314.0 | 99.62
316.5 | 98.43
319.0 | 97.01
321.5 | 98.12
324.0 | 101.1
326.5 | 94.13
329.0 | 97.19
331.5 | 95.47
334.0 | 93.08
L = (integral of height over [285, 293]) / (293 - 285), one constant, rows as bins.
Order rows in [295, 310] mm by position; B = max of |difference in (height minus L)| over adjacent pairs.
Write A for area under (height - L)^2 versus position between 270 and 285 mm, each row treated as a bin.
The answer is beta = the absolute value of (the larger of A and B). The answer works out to 1051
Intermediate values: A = 1051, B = 10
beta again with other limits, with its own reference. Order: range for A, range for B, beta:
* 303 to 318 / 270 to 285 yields 558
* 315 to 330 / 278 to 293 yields 1507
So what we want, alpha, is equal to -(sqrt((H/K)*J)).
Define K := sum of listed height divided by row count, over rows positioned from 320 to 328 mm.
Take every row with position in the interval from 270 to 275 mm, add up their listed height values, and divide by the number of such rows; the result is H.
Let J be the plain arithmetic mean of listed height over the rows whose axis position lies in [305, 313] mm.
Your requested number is -10.2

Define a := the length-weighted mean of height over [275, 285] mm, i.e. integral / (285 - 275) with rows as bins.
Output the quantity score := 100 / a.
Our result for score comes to 0.98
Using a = 102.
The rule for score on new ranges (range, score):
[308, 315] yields 0.97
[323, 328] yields 1.03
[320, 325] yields 1.01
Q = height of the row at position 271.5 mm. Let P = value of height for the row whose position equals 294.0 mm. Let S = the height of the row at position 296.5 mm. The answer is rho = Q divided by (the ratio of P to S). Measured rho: 102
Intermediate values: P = 106.7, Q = 96.11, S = 112.9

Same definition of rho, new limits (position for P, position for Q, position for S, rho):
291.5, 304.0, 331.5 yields 92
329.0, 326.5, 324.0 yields 98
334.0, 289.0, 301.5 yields 131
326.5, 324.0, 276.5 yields 104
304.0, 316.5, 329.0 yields 90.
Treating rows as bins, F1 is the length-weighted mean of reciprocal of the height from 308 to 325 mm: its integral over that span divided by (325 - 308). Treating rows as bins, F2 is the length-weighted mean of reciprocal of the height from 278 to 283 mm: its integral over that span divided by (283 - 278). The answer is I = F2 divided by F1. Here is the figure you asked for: 0.96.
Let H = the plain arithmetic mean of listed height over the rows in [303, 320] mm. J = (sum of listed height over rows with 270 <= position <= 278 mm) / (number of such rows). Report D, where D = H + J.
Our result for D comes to 199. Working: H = 103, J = 96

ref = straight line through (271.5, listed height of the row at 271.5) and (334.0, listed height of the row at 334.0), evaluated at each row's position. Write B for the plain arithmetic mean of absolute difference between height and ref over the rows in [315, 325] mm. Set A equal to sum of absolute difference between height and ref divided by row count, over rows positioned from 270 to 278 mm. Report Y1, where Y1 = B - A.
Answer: 5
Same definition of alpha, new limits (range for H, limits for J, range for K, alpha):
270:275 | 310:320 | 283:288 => -9.5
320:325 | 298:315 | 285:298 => -9.9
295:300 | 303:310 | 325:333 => -11.1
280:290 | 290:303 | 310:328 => -10.9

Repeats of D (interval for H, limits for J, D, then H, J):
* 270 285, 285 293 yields 208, 100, 108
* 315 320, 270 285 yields 198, 98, 100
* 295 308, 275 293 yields 214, 110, 105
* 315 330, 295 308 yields 207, 98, 110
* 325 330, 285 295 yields 203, 96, 107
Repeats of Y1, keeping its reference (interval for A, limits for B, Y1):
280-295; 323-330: -7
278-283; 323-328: -4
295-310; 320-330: -11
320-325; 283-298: 7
